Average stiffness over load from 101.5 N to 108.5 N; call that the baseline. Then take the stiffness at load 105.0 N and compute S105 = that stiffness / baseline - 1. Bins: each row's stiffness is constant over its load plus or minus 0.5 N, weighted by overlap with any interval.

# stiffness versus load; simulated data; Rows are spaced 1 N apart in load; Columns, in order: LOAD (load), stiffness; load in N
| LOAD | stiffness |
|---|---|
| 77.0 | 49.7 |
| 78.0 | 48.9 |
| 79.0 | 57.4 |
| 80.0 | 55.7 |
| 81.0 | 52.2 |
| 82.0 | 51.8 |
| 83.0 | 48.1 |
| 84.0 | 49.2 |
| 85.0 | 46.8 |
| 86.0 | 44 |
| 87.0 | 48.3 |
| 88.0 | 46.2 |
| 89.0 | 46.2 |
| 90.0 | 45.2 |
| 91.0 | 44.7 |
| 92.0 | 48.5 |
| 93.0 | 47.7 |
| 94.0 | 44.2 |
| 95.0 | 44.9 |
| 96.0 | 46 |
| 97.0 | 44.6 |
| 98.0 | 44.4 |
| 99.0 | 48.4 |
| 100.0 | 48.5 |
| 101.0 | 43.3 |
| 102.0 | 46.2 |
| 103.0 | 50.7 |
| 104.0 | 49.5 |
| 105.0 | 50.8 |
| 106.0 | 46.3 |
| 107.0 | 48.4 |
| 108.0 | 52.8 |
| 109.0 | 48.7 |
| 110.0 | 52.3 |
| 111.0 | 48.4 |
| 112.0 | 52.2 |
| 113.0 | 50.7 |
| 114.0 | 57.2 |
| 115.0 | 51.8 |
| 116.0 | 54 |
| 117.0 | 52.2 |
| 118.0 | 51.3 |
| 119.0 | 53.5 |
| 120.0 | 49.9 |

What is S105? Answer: 0.032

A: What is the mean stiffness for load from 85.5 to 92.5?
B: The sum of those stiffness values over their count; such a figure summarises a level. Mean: 46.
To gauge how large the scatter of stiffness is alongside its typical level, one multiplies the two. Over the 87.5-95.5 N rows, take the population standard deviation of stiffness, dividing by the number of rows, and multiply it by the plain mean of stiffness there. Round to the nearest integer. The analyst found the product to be 65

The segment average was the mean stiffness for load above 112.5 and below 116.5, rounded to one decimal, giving 53.4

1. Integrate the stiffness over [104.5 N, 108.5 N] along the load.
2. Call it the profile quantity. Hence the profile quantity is 198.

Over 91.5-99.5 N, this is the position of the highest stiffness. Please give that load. 92.0 N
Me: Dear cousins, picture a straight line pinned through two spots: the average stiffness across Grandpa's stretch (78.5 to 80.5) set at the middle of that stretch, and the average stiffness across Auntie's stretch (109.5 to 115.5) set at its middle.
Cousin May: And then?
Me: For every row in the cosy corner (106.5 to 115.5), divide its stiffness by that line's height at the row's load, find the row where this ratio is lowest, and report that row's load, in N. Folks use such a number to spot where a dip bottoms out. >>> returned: 107.0 N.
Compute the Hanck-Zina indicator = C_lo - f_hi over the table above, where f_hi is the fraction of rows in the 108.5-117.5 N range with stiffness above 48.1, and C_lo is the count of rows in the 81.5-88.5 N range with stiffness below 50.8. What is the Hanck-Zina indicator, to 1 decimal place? 5.0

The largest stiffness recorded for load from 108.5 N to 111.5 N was 52.3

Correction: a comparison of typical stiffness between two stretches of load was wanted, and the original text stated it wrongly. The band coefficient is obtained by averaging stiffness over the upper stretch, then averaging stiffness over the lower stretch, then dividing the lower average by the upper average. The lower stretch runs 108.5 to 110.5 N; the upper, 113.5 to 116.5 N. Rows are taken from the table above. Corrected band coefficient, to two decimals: 0.93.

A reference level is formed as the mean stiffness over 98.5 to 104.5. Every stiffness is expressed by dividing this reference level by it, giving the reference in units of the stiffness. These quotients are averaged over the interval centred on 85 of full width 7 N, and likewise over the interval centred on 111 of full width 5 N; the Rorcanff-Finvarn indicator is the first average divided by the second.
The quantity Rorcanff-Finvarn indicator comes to 1.058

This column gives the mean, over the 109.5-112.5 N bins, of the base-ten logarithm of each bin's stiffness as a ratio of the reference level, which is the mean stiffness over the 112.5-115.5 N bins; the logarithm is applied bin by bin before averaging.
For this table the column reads -0.019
